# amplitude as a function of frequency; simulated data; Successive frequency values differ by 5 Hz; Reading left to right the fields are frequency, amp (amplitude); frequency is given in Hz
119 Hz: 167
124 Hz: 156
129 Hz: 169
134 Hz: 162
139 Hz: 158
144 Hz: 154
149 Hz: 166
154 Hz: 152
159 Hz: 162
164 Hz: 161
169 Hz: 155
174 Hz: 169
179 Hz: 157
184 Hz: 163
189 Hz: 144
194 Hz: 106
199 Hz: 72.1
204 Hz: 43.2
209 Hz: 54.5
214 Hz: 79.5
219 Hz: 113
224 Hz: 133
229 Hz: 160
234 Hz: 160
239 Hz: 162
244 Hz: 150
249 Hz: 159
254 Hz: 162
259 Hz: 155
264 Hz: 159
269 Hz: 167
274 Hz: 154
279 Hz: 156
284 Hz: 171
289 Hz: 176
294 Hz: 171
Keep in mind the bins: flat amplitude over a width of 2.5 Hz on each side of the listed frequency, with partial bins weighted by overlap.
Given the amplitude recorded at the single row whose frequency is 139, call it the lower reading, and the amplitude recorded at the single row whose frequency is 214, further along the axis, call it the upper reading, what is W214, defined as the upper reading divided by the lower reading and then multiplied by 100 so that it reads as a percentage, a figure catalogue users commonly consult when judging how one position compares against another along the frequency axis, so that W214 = 50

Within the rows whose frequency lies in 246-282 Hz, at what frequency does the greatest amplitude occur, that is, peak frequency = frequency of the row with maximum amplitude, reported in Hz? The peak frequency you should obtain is 269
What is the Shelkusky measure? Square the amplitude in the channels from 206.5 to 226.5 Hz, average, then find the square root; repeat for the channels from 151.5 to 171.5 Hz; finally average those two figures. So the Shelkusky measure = 129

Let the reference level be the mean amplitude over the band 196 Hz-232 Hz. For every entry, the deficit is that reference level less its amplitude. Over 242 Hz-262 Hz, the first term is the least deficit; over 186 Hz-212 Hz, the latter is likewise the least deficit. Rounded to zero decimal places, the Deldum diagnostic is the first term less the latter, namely -18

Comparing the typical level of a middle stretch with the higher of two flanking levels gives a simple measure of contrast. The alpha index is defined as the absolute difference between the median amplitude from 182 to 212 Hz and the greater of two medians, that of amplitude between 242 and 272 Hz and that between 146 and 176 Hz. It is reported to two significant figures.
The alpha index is 72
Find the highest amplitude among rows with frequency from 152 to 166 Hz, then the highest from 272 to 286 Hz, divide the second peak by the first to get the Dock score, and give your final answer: 1.06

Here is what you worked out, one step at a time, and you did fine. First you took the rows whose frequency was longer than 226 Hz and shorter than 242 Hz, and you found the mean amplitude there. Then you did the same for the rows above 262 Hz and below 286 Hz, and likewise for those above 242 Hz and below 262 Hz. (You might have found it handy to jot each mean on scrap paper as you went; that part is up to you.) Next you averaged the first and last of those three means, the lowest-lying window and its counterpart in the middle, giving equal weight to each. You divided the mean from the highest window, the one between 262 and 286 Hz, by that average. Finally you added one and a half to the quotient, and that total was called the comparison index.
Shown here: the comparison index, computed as 2.5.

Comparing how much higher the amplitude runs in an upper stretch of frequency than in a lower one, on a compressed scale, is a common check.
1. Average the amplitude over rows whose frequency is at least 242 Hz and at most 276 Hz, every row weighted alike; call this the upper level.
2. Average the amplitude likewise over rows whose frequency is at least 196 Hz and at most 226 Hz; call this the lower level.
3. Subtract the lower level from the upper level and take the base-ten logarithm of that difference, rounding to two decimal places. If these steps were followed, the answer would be 1.88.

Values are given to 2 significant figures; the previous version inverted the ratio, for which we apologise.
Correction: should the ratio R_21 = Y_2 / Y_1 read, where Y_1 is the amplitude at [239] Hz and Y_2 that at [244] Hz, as 0.93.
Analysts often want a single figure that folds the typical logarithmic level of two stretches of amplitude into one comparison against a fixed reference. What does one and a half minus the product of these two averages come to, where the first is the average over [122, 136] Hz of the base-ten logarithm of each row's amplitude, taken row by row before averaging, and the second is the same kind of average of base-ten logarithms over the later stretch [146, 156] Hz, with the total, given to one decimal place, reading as -3.4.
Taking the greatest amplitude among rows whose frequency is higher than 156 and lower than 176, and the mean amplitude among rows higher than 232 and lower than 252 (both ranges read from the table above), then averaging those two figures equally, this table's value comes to 163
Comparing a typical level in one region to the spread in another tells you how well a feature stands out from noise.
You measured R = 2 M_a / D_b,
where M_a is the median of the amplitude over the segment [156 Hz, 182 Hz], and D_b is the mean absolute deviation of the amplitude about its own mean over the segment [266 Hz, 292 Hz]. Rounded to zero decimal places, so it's 41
